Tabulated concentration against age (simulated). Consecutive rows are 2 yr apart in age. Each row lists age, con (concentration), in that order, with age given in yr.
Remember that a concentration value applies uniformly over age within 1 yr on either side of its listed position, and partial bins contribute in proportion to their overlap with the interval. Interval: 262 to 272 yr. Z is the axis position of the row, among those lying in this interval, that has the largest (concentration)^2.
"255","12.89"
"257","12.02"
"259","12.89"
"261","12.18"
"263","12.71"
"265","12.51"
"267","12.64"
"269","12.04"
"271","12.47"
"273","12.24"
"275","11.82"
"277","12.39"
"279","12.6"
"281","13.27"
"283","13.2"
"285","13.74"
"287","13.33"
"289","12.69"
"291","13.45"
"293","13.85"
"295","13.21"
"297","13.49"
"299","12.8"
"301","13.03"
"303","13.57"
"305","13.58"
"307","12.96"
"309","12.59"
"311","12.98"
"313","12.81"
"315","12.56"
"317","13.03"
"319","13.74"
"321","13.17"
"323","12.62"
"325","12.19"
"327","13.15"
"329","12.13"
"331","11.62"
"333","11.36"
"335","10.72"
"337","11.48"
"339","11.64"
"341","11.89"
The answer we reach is 263 yr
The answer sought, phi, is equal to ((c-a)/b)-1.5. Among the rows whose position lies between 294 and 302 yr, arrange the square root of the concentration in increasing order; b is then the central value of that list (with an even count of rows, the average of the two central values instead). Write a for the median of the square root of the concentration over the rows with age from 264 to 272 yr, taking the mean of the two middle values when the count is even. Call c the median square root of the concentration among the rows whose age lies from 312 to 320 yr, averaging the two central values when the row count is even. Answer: -1.48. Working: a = 3.53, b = 3.62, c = 3.59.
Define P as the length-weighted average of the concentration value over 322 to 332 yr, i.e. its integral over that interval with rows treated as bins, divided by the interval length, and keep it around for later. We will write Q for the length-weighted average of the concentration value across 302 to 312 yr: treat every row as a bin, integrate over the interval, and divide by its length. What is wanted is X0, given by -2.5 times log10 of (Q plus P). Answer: -3.52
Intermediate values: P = 12.3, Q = 13.1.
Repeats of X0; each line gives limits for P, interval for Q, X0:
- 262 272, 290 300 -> -3.53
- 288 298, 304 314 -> -3.55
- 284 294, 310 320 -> -3.56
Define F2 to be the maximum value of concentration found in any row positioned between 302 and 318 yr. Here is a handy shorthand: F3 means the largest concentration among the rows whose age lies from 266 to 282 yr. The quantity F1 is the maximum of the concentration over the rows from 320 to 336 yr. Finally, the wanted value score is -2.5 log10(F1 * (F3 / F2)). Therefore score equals -2.77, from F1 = 13.17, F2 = 13.58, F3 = 13.27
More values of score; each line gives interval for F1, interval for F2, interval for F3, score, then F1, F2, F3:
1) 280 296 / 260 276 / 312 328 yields -2.94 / 13.85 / 12.71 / 13.74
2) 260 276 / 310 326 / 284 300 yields -2.77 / 12.71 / 13.74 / 13.85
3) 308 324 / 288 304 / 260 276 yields -2.75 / 13.74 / 13.85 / 12.71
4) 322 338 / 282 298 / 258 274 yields -2.72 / 13.15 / 13.85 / 12.89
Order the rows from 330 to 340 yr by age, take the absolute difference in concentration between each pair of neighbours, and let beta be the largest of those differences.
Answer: 0.76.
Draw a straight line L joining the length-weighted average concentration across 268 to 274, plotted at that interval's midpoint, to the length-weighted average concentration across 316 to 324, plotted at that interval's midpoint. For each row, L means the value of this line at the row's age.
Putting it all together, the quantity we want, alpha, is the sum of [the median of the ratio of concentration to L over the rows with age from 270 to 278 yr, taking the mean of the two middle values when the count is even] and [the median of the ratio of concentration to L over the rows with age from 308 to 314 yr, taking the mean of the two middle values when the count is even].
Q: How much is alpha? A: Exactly 1.98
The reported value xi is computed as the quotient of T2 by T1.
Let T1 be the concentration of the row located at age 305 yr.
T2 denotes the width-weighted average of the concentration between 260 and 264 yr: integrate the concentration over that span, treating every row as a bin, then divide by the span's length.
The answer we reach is 0.92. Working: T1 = 13.58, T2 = 12.4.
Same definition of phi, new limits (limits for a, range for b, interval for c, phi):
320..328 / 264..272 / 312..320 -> -1.50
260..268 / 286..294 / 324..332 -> -1.52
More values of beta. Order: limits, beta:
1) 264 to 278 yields 0.60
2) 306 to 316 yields 0.39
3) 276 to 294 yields 0.76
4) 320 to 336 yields 1.02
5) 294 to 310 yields 0.69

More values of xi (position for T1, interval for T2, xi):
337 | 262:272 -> 1.09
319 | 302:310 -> 0.96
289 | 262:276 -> 0.97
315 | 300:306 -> 1.07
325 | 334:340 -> 0.93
